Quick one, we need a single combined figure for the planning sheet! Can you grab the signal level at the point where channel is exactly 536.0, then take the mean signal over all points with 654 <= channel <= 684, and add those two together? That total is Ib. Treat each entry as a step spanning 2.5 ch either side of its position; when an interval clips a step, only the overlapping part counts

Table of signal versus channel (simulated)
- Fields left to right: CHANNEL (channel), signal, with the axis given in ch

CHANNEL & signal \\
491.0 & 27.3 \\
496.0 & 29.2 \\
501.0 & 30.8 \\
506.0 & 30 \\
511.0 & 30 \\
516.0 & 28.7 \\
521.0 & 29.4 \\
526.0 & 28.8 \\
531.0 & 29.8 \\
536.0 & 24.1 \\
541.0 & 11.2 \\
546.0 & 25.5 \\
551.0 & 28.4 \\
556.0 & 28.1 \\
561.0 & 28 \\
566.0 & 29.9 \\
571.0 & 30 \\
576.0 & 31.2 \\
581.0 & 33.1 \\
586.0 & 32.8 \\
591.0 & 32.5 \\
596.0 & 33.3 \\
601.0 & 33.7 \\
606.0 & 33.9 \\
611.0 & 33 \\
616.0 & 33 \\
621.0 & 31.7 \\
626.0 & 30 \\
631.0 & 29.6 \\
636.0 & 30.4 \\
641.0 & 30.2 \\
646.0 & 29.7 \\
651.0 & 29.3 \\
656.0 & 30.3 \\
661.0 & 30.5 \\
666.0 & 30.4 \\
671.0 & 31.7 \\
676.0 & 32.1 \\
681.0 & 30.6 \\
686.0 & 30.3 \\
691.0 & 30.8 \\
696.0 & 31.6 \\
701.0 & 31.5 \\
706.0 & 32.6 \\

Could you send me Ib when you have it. 55.0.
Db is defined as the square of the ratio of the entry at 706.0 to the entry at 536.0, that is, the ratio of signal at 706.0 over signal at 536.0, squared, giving 1.83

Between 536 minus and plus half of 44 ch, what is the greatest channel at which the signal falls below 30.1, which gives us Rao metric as 556.0 ch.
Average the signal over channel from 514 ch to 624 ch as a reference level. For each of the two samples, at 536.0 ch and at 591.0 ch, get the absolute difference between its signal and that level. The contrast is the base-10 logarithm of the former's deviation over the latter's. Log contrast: 0.27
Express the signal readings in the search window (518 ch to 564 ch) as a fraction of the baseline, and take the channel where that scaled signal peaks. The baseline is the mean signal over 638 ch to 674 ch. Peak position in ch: 531.0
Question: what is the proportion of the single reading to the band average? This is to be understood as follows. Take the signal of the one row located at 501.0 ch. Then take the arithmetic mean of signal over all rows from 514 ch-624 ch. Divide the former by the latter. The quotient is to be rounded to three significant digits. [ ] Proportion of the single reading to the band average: 1.04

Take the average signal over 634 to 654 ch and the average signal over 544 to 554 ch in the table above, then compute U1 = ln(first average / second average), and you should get 0.10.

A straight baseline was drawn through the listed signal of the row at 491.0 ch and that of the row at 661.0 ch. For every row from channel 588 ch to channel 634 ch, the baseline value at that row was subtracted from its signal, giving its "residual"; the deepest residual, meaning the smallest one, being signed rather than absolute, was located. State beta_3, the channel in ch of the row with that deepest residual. 631.0 ch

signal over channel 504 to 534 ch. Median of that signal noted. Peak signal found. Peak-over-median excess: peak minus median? 0.4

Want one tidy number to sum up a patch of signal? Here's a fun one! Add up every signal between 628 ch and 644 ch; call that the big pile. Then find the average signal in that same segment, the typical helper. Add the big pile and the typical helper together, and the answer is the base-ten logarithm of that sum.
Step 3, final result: 2.08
